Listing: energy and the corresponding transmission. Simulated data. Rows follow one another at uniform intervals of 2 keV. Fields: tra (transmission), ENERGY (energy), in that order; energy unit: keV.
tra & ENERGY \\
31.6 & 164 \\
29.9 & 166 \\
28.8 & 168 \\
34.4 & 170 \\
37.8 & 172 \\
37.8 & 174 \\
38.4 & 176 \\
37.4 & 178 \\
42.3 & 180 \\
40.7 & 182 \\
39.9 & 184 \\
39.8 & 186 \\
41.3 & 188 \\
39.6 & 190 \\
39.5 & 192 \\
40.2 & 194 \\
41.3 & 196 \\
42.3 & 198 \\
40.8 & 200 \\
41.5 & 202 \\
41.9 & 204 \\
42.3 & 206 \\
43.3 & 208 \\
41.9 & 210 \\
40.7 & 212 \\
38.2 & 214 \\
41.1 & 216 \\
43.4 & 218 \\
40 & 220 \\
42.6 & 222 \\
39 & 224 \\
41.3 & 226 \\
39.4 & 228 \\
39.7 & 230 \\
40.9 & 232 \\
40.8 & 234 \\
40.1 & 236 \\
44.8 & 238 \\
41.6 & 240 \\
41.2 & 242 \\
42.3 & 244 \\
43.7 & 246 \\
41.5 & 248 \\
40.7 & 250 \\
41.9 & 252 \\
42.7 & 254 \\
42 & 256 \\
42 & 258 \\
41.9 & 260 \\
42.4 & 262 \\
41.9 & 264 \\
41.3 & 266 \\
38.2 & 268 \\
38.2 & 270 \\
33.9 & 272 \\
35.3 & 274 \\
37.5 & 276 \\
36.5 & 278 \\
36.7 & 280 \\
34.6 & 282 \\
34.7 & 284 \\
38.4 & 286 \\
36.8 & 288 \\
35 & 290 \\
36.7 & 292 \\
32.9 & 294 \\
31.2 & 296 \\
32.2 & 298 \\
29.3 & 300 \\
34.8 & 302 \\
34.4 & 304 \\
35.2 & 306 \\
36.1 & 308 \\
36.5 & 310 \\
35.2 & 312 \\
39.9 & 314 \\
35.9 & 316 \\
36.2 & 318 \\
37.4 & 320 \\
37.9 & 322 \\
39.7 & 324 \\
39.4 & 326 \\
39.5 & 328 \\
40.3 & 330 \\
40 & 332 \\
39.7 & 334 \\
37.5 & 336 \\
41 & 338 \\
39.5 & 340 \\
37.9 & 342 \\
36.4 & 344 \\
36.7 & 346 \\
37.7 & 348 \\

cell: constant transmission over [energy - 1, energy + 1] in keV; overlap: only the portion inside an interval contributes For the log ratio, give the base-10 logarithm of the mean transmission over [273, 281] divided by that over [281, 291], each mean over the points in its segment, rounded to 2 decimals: 0.01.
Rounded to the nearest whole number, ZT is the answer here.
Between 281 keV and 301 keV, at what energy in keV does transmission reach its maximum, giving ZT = 286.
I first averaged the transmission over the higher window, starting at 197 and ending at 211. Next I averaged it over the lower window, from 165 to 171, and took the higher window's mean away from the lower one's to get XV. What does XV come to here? -11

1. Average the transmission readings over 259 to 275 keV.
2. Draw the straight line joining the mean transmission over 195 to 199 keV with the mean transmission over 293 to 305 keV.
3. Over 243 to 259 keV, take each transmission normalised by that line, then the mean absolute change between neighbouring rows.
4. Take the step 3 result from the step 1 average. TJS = 39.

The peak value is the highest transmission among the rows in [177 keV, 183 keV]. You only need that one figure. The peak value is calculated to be 42.3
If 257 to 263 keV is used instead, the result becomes 42.4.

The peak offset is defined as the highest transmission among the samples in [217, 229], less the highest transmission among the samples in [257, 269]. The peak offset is 1.0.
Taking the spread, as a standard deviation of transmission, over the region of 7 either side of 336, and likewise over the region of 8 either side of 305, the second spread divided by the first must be 1.9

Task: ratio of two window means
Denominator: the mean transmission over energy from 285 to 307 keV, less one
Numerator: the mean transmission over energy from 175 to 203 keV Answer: 1.21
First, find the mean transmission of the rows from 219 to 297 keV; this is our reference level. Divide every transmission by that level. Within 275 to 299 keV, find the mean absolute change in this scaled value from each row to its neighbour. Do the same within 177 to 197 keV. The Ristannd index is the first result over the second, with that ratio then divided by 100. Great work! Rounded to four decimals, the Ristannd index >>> 0.0122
